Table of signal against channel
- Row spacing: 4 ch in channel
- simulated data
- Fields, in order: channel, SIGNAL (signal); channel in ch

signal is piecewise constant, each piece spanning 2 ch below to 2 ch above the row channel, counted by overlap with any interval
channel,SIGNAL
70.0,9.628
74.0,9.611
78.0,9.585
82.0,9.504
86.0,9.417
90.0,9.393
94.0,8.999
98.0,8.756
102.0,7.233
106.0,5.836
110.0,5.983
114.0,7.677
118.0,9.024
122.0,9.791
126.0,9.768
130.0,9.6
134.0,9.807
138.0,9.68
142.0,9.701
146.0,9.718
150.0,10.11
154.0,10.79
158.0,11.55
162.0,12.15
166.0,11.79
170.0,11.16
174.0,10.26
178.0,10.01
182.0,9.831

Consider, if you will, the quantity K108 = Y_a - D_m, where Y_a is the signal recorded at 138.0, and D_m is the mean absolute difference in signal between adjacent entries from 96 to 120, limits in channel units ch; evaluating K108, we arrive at 8.5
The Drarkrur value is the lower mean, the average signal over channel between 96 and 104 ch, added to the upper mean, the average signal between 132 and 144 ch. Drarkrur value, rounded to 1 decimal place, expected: 17.7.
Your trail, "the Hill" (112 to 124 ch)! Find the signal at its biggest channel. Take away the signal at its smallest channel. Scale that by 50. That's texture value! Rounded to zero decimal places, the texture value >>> 106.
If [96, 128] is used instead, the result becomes 51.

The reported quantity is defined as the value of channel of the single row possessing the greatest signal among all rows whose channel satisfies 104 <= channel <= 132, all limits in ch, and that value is 122.0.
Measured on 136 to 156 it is 154.0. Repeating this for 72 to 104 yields 74.0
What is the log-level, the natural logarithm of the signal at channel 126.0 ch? 2.28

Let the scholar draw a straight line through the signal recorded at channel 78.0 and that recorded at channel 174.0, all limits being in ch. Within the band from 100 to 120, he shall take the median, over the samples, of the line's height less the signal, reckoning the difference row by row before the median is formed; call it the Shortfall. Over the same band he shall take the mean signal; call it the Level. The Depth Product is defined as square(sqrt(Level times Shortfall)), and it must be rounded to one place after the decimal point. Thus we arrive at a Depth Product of 18.0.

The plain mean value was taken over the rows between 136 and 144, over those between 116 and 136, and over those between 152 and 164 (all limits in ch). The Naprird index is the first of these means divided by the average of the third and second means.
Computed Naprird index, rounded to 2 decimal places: 0.92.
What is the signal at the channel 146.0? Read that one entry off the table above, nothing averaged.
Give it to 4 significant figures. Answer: 9.718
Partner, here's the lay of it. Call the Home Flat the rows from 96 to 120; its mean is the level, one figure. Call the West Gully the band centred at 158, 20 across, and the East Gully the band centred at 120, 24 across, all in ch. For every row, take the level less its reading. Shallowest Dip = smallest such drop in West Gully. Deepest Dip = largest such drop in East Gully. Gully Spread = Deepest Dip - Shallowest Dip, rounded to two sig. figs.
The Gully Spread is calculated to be 6.2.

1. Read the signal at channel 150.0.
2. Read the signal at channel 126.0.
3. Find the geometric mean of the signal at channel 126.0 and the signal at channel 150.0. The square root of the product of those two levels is 9.9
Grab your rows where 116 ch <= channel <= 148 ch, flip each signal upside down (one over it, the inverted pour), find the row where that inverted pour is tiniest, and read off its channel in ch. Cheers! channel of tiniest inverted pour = 134.0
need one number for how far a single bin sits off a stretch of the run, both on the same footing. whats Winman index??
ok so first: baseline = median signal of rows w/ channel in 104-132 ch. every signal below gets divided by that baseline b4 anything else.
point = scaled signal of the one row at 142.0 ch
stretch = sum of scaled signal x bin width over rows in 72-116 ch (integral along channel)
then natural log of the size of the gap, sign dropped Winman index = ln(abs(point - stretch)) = 3.7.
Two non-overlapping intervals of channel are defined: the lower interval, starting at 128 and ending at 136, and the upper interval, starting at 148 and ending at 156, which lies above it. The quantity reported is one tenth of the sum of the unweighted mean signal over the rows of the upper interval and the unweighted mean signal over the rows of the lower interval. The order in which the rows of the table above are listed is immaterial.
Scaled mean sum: 2.02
